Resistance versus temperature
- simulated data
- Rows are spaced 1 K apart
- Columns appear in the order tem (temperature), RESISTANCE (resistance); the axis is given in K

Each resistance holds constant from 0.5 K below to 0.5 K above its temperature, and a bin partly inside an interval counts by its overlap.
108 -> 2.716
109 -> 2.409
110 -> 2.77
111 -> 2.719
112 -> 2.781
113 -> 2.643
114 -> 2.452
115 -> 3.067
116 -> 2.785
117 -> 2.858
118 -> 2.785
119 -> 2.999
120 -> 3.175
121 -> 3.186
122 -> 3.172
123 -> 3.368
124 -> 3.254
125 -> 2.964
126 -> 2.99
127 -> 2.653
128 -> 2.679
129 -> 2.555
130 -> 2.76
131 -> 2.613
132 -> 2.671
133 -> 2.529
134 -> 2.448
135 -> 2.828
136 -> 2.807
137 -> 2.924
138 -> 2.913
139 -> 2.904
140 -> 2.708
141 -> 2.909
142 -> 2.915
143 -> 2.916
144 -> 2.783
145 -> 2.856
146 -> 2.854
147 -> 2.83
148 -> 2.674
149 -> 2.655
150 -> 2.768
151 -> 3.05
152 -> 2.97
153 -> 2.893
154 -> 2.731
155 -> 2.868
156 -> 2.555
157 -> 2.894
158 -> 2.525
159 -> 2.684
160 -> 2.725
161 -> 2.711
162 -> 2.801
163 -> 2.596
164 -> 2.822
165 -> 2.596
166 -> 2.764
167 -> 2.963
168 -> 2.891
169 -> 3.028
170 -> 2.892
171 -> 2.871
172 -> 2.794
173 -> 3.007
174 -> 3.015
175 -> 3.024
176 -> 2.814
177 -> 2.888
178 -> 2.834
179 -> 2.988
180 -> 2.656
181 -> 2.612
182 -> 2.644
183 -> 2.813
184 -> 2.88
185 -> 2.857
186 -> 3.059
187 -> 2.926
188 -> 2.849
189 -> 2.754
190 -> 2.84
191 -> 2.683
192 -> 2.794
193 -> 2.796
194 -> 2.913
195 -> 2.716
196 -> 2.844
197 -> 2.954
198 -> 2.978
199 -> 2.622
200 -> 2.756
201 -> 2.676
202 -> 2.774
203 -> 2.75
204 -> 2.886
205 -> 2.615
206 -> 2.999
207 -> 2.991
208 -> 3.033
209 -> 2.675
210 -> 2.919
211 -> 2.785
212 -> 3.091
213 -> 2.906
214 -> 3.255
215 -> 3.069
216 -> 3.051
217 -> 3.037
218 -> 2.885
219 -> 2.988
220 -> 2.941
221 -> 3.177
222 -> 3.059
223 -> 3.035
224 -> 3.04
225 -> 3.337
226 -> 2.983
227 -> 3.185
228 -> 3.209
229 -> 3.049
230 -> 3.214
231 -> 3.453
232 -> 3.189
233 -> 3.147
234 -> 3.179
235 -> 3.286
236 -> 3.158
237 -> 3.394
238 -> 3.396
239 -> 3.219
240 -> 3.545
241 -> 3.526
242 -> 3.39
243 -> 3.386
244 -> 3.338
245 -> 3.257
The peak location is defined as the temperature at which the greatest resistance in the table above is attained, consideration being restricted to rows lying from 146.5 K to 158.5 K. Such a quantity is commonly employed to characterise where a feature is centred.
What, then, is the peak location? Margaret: 151 K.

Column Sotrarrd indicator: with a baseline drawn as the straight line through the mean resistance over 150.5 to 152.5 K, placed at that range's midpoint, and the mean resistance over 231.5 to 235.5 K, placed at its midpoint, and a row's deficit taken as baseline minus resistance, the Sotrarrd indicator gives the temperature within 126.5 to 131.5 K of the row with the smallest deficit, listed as 130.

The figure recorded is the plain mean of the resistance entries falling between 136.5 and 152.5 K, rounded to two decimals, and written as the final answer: 2.85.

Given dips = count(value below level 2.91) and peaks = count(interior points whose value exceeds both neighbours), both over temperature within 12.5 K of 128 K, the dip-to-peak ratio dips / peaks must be 1.67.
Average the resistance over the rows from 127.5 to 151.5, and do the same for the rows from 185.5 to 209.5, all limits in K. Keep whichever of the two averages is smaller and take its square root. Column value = 1.665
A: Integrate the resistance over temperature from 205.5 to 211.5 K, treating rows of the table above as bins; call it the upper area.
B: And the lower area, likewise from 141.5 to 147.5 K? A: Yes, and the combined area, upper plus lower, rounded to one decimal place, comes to 34.6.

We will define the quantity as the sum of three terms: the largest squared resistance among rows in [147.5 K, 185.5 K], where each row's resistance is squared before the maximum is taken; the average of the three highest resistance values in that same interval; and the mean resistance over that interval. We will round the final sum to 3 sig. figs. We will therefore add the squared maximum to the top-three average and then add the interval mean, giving 15.1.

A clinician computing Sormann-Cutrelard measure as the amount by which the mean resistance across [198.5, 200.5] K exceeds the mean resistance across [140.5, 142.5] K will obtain -0.2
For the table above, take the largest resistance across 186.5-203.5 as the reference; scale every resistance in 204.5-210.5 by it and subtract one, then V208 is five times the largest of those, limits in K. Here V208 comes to 0.09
